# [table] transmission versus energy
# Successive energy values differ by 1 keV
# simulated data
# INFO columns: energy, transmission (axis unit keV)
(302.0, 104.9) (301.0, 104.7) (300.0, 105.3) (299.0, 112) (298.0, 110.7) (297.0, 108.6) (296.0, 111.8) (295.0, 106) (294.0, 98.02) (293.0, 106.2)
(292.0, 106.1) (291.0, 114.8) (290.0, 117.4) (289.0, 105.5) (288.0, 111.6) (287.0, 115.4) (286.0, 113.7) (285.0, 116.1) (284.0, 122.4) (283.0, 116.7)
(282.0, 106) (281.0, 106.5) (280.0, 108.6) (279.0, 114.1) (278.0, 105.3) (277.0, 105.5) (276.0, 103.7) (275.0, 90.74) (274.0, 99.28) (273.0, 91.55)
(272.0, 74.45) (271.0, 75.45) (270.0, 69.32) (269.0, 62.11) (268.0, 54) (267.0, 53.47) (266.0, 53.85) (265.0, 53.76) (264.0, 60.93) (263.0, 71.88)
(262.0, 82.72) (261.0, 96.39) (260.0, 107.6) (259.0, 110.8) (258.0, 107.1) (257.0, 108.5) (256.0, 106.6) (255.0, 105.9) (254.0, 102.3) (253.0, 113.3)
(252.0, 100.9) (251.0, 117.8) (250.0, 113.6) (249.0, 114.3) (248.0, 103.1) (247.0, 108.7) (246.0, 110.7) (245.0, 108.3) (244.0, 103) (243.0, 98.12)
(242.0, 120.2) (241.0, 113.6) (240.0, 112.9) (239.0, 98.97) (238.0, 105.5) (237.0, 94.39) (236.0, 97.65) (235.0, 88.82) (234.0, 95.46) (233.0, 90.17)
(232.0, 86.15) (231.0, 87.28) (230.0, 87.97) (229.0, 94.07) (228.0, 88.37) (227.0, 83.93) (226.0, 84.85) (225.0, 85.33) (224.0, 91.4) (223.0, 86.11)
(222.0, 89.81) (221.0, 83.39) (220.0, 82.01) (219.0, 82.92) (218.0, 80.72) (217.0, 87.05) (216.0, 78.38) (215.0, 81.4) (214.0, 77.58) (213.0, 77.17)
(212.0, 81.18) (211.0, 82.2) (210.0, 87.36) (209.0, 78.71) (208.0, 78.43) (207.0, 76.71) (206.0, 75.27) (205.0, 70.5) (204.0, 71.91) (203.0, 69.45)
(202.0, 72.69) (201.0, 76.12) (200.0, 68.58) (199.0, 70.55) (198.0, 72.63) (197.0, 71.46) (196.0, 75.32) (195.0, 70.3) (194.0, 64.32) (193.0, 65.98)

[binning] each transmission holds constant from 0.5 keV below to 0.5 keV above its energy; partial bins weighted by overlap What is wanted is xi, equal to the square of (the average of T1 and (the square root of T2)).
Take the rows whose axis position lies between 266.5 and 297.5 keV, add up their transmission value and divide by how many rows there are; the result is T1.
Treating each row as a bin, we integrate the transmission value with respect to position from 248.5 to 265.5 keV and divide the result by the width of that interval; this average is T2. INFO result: 3004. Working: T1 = 100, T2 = 98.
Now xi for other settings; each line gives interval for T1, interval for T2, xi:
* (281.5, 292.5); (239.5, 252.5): 3826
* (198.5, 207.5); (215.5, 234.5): 1670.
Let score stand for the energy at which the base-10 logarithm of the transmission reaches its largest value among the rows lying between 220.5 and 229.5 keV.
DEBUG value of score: 229.0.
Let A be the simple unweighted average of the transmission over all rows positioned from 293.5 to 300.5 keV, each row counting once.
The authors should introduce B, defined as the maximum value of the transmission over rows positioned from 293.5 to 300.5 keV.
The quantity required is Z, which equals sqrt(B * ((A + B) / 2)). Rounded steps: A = 107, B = 112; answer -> 111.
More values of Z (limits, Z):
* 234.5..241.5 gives 111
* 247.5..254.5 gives 116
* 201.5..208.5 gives 77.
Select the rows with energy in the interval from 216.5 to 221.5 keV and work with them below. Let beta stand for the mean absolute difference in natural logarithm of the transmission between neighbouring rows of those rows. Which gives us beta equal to 0.033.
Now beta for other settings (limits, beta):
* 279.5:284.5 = 0.042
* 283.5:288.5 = 0.031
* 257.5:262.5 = 0.082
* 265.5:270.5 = 0.067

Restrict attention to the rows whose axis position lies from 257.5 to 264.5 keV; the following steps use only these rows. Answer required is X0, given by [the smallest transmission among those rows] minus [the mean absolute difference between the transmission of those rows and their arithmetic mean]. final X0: 44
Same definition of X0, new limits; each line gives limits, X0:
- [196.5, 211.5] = 64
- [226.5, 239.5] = 79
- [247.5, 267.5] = 35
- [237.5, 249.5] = 93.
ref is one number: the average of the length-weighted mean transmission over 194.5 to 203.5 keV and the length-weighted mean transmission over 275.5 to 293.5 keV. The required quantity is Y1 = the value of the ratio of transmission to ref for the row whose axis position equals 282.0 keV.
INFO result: 1.16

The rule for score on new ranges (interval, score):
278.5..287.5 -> 284.0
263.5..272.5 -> 271.0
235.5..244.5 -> 242.0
